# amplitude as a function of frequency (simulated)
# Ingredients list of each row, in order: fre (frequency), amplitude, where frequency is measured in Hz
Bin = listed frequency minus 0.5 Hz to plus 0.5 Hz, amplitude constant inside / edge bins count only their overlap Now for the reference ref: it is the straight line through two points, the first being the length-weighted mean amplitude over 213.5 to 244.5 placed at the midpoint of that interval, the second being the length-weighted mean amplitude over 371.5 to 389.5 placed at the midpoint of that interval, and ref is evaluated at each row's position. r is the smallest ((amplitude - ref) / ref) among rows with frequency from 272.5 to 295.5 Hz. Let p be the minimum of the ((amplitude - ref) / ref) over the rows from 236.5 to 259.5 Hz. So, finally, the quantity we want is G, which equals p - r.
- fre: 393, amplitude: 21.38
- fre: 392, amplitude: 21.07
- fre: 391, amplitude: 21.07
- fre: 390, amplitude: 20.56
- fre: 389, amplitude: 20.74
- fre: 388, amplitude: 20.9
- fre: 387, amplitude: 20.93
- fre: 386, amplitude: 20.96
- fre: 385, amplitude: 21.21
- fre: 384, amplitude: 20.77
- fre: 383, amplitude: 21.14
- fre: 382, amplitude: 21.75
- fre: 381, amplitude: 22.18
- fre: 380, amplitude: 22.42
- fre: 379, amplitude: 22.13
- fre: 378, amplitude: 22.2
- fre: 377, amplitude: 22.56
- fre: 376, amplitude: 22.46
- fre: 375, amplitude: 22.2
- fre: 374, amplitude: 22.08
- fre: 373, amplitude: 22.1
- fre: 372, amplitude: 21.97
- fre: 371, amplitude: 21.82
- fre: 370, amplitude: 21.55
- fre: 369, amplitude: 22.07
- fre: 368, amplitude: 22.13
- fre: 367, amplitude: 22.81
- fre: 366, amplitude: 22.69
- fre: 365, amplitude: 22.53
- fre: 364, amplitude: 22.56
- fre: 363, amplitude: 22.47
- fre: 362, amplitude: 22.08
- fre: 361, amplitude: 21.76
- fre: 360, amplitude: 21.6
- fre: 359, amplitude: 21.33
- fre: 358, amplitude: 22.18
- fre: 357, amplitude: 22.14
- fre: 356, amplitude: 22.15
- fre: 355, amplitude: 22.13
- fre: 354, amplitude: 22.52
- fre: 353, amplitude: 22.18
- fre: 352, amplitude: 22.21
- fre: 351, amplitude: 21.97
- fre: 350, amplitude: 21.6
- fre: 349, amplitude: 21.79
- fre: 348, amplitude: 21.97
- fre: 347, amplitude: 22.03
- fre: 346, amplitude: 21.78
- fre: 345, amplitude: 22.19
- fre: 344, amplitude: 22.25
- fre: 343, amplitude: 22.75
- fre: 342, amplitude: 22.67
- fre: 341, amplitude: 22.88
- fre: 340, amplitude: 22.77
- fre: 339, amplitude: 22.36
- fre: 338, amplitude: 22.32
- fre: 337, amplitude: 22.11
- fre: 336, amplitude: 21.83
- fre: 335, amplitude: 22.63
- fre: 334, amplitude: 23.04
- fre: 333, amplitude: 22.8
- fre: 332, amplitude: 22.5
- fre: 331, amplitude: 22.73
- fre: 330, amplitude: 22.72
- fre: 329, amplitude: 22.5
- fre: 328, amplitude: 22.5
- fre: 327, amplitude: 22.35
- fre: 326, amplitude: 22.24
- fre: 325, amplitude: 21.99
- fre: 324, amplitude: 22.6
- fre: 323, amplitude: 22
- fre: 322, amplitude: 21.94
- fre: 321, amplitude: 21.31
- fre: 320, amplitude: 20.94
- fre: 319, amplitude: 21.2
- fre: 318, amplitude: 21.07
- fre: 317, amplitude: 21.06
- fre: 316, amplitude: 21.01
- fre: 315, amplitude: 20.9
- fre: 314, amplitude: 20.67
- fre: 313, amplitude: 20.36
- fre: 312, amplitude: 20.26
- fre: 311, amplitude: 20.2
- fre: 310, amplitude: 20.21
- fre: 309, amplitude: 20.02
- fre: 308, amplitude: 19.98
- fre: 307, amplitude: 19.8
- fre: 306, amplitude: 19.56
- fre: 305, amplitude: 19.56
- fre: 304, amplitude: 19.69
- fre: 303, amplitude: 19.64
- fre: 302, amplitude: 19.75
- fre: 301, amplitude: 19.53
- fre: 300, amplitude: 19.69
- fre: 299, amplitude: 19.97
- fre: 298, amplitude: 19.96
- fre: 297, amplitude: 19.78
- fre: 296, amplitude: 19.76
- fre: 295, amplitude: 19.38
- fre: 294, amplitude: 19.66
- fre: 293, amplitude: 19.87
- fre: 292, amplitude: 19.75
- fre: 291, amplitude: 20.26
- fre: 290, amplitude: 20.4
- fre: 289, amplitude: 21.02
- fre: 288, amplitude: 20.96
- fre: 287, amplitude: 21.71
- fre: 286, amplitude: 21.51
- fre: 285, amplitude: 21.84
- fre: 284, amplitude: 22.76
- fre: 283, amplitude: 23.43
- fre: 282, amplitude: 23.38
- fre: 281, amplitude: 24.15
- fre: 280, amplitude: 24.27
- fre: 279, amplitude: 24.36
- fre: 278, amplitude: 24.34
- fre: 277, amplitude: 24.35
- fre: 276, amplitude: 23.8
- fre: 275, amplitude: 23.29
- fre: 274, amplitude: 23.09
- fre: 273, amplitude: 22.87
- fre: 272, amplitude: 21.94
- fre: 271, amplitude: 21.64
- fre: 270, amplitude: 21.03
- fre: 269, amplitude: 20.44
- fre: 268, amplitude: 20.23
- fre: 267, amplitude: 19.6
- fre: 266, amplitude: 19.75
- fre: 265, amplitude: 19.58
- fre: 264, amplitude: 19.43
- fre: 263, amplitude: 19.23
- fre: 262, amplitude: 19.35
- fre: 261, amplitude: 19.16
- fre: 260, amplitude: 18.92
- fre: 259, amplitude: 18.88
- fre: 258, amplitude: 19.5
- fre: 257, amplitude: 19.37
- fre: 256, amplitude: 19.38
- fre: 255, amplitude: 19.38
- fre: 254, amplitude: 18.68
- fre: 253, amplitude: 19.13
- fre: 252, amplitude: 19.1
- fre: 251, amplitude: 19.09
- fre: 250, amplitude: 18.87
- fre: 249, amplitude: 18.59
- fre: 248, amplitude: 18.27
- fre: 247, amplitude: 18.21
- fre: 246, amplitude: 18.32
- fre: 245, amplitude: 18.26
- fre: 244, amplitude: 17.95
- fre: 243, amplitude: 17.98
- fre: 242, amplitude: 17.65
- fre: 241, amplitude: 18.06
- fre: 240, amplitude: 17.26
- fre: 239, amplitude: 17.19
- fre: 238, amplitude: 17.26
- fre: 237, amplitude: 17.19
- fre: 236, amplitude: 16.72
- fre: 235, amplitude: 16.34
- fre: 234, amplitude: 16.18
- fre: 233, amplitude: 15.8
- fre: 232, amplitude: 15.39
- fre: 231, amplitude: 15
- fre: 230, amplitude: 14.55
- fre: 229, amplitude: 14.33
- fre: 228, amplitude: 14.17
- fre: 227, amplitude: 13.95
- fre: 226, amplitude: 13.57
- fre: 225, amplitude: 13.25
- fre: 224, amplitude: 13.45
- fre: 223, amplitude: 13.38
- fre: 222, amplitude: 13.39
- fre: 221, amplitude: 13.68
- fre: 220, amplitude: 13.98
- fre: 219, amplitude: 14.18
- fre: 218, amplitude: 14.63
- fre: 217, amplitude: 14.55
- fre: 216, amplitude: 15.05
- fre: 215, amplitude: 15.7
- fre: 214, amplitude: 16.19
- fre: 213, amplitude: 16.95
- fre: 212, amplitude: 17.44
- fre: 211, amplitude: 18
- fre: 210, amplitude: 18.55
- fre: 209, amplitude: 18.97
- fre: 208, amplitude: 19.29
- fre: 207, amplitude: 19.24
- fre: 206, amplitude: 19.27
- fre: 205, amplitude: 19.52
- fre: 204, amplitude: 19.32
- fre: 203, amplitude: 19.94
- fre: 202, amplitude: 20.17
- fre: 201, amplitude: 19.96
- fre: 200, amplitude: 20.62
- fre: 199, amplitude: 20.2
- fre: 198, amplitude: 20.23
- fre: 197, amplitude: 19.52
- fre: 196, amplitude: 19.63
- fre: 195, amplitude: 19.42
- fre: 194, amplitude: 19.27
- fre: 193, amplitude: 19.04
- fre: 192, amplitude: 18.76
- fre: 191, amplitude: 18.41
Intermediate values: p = 0.09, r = 0.07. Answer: 0.02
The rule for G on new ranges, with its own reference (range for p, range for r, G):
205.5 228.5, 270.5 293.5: -0.23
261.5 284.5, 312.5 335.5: 0.07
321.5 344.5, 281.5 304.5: 0.04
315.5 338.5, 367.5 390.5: 0.16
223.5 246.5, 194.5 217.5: -0.11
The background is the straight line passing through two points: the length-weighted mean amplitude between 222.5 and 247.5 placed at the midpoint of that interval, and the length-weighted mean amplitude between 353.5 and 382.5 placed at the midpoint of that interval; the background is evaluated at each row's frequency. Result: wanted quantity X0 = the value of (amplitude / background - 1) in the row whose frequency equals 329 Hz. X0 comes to 0.10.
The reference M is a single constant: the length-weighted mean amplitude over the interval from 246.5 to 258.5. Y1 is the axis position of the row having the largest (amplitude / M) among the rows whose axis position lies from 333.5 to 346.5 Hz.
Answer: 334 Hz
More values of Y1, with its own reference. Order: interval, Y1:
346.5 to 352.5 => 352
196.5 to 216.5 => 200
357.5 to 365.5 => 364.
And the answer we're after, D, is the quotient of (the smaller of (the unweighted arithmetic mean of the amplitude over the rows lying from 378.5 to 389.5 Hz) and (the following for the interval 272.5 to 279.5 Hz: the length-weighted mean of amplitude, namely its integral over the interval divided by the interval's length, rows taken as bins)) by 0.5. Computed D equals 43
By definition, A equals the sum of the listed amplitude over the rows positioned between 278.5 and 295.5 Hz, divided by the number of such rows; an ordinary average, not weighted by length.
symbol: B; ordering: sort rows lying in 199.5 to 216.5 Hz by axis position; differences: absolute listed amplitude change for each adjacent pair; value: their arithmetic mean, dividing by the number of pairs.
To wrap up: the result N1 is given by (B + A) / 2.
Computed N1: 11.05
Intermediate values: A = 21.7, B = 0.41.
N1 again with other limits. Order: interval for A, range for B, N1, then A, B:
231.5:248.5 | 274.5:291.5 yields 8.83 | 17.3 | 0.36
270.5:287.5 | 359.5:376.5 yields 11.66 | 23.1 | 0.22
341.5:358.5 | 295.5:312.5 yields 11.13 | 22.1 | 0.12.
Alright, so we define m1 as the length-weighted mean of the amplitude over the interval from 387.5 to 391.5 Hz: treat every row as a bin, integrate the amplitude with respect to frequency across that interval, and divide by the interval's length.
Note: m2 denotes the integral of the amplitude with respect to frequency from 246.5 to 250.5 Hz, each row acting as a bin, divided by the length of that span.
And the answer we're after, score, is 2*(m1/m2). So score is 2.25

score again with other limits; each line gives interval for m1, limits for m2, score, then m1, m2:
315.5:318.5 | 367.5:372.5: 1.92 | 21.0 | 22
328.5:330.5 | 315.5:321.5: 2.14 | 22.6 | 21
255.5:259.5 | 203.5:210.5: 2.01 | 19.3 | 19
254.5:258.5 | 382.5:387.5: 1.85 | 19.4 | 21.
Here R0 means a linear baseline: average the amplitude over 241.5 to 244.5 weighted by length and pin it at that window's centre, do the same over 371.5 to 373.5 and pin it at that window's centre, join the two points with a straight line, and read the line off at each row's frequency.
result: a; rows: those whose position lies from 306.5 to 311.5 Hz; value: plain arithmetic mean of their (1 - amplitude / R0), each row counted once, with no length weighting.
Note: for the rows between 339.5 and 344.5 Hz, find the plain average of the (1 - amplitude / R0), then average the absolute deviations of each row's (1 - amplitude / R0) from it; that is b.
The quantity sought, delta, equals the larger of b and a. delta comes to 0.009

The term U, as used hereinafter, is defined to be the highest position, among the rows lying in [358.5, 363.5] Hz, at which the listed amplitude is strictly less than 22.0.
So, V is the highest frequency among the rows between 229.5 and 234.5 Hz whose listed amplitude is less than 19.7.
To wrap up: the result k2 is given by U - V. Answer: 127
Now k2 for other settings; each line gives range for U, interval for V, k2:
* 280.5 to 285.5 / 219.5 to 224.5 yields 61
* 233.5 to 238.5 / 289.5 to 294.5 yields -56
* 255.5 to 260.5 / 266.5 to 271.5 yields -7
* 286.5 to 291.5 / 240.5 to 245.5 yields 46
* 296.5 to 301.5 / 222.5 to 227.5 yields 74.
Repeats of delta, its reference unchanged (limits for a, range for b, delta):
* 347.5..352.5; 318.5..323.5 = 0.017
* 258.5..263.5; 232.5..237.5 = 0.021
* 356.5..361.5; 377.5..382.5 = 0.008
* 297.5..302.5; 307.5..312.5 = 0.003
